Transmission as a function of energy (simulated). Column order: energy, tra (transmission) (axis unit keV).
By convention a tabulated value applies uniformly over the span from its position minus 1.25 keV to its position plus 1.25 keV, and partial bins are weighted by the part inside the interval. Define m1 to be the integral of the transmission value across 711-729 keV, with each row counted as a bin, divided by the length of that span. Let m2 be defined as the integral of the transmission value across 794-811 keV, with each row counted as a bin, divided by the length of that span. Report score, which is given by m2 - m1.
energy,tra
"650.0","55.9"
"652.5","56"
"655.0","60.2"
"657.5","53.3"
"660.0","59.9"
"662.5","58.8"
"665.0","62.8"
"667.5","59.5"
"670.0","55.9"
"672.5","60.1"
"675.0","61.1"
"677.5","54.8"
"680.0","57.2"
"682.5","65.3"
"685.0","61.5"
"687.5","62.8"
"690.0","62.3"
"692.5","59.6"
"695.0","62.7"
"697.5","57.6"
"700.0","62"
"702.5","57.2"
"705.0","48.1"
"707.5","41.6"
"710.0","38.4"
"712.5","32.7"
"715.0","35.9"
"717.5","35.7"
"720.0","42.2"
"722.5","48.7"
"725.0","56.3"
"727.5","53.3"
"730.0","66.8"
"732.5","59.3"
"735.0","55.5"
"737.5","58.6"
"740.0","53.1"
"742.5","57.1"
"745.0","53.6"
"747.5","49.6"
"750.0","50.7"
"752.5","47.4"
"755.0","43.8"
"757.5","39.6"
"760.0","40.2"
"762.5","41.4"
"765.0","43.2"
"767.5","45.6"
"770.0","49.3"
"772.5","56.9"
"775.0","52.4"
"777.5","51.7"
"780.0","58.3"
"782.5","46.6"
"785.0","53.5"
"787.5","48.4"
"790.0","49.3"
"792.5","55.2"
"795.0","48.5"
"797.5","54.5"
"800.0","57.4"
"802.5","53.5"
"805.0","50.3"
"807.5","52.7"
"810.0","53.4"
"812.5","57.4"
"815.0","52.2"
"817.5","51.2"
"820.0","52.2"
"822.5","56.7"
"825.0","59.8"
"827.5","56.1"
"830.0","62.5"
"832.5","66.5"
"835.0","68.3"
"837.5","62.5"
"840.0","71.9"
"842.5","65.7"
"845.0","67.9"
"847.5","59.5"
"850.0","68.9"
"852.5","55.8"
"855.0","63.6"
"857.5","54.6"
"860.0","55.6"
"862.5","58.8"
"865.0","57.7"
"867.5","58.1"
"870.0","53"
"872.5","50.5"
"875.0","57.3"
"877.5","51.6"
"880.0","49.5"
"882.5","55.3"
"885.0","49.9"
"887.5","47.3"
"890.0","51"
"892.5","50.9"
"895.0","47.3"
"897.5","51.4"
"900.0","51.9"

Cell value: 9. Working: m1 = 44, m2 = 53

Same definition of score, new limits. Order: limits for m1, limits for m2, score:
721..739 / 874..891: -5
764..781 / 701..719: -9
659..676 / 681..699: 2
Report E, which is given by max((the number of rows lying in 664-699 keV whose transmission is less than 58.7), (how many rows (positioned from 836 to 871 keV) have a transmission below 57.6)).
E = 4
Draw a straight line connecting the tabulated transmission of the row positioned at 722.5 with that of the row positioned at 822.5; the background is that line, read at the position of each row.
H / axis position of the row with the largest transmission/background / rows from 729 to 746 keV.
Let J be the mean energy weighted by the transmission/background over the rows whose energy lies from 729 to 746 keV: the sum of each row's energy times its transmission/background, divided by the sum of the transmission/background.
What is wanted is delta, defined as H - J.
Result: -7.2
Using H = 730.0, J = 737.2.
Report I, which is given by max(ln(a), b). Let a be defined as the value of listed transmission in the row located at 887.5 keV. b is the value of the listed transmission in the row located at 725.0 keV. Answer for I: 56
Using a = 47.3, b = 56.3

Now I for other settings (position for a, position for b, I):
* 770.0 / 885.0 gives 50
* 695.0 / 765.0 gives 43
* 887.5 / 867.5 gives 58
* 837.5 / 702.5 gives 57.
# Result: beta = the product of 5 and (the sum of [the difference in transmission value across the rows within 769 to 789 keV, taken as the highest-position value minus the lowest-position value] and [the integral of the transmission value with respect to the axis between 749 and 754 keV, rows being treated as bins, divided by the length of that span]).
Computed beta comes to 239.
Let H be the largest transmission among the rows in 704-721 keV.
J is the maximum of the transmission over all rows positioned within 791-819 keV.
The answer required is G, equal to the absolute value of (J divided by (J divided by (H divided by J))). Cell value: 0.84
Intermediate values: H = 48.1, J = 57.4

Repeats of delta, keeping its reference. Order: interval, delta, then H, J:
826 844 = 4.8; 840.0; 835.2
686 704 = -7.3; 687.5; 694.8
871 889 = -4.8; 875.0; 879.8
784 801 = 7.4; 800.0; 792.6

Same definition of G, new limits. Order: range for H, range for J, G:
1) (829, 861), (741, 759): 1.26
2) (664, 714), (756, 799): 1.12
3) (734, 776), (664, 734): 0.88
